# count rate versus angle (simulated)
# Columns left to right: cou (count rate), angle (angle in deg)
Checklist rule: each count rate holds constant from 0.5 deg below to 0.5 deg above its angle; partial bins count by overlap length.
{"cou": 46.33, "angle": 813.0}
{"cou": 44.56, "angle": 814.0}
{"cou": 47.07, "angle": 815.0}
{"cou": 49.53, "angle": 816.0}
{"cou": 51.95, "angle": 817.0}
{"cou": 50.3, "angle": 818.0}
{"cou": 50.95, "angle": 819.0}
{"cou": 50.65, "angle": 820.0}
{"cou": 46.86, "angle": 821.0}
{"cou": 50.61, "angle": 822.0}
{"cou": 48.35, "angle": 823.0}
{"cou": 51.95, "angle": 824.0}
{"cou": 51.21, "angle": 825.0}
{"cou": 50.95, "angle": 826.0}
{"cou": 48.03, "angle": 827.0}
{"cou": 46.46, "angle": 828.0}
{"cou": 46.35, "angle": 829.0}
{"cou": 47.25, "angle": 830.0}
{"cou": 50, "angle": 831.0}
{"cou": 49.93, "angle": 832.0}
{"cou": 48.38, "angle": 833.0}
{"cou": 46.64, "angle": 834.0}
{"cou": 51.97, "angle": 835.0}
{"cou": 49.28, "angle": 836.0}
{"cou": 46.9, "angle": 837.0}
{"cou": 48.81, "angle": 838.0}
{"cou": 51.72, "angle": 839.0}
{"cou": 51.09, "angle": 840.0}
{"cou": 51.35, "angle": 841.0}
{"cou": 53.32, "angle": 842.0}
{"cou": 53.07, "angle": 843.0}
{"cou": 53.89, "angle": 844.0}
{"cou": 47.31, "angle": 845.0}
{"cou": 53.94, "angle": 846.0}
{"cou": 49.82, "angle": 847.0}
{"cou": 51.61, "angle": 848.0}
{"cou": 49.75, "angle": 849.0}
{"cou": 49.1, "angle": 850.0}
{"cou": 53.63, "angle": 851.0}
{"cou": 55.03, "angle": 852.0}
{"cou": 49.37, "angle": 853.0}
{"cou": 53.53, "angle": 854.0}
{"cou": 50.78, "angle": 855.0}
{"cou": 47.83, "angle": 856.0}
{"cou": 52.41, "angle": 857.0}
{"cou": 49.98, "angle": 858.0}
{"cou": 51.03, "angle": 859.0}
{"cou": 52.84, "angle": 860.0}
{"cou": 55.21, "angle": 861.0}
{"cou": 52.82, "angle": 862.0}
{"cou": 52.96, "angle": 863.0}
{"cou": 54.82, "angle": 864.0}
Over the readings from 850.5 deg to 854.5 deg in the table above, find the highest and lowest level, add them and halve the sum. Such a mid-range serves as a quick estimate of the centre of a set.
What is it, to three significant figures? 52.2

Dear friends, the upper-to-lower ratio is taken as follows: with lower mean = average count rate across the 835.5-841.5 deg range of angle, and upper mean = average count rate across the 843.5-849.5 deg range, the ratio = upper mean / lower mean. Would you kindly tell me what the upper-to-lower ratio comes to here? 1.02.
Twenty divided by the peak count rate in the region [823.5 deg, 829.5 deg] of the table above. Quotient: 0.385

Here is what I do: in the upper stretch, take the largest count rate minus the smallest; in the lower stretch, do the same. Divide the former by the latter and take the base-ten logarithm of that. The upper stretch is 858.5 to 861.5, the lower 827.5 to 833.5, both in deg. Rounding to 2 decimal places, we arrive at 0.06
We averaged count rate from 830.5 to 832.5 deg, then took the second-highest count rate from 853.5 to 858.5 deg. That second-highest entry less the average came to 2.4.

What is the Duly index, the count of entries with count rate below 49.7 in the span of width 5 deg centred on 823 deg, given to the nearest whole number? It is 2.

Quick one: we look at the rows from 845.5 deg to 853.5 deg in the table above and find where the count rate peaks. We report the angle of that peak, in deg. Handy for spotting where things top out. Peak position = 852.0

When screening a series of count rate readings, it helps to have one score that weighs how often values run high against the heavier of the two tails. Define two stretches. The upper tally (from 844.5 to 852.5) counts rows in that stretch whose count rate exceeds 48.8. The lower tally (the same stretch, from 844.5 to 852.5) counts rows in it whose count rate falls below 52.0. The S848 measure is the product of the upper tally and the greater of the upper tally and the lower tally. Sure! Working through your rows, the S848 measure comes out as 49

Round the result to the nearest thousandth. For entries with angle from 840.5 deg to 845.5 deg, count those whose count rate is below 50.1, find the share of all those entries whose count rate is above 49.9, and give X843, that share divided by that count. 0.800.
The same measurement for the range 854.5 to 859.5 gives 0.400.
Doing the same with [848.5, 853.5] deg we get 0.133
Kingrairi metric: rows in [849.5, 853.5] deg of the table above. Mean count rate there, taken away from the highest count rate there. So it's 3.2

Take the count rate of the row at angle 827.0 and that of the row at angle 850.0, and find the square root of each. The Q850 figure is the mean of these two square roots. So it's 6.97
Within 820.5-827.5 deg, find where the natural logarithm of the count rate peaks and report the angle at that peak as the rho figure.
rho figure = 824.0 deg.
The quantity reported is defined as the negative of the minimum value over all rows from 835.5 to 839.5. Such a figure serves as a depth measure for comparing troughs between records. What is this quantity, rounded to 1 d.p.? -46.9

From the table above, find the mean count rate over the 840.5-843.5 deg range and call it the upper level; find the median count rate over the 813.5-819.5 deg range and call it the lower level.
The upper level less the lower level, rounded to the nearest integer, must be 3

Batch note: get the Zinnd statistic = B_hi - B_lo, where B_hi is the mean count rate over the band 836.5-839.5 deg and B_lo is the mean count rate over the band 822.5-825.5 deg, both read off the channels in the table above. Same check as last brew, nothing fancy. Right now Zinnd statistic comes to -1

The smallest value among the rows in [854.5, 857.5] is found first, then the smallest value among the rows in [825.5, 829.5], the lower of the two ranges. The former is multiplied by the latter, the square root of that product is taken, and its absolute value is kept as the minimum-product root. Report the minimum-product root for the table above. 47.1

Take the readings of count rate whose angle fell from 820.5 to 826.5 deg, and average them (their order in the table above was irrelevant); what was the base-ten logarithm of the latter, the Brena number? 1.699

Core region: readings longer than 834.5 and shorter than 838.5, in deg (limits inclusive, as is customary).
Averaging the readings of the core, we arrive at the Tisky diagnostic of 49.2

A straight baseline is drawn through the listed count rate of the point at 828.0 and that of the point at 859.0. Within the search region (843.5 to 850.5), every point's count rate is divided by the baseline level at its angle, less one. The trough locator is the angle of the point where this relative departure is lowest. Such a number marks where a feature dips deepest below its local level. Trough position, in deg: 845.0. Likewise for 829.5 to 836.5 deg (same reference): 834.0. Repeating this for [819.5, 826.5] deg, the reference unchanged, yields 821.0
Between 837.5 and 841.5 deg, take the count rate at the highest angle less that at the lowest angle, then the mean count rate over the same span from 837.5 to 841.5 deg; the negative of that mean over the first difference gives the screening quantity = -20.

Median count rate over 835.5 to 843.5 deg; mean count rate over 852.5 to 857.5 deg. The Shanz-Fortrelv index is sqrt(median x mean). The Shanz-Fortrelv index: 51.0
